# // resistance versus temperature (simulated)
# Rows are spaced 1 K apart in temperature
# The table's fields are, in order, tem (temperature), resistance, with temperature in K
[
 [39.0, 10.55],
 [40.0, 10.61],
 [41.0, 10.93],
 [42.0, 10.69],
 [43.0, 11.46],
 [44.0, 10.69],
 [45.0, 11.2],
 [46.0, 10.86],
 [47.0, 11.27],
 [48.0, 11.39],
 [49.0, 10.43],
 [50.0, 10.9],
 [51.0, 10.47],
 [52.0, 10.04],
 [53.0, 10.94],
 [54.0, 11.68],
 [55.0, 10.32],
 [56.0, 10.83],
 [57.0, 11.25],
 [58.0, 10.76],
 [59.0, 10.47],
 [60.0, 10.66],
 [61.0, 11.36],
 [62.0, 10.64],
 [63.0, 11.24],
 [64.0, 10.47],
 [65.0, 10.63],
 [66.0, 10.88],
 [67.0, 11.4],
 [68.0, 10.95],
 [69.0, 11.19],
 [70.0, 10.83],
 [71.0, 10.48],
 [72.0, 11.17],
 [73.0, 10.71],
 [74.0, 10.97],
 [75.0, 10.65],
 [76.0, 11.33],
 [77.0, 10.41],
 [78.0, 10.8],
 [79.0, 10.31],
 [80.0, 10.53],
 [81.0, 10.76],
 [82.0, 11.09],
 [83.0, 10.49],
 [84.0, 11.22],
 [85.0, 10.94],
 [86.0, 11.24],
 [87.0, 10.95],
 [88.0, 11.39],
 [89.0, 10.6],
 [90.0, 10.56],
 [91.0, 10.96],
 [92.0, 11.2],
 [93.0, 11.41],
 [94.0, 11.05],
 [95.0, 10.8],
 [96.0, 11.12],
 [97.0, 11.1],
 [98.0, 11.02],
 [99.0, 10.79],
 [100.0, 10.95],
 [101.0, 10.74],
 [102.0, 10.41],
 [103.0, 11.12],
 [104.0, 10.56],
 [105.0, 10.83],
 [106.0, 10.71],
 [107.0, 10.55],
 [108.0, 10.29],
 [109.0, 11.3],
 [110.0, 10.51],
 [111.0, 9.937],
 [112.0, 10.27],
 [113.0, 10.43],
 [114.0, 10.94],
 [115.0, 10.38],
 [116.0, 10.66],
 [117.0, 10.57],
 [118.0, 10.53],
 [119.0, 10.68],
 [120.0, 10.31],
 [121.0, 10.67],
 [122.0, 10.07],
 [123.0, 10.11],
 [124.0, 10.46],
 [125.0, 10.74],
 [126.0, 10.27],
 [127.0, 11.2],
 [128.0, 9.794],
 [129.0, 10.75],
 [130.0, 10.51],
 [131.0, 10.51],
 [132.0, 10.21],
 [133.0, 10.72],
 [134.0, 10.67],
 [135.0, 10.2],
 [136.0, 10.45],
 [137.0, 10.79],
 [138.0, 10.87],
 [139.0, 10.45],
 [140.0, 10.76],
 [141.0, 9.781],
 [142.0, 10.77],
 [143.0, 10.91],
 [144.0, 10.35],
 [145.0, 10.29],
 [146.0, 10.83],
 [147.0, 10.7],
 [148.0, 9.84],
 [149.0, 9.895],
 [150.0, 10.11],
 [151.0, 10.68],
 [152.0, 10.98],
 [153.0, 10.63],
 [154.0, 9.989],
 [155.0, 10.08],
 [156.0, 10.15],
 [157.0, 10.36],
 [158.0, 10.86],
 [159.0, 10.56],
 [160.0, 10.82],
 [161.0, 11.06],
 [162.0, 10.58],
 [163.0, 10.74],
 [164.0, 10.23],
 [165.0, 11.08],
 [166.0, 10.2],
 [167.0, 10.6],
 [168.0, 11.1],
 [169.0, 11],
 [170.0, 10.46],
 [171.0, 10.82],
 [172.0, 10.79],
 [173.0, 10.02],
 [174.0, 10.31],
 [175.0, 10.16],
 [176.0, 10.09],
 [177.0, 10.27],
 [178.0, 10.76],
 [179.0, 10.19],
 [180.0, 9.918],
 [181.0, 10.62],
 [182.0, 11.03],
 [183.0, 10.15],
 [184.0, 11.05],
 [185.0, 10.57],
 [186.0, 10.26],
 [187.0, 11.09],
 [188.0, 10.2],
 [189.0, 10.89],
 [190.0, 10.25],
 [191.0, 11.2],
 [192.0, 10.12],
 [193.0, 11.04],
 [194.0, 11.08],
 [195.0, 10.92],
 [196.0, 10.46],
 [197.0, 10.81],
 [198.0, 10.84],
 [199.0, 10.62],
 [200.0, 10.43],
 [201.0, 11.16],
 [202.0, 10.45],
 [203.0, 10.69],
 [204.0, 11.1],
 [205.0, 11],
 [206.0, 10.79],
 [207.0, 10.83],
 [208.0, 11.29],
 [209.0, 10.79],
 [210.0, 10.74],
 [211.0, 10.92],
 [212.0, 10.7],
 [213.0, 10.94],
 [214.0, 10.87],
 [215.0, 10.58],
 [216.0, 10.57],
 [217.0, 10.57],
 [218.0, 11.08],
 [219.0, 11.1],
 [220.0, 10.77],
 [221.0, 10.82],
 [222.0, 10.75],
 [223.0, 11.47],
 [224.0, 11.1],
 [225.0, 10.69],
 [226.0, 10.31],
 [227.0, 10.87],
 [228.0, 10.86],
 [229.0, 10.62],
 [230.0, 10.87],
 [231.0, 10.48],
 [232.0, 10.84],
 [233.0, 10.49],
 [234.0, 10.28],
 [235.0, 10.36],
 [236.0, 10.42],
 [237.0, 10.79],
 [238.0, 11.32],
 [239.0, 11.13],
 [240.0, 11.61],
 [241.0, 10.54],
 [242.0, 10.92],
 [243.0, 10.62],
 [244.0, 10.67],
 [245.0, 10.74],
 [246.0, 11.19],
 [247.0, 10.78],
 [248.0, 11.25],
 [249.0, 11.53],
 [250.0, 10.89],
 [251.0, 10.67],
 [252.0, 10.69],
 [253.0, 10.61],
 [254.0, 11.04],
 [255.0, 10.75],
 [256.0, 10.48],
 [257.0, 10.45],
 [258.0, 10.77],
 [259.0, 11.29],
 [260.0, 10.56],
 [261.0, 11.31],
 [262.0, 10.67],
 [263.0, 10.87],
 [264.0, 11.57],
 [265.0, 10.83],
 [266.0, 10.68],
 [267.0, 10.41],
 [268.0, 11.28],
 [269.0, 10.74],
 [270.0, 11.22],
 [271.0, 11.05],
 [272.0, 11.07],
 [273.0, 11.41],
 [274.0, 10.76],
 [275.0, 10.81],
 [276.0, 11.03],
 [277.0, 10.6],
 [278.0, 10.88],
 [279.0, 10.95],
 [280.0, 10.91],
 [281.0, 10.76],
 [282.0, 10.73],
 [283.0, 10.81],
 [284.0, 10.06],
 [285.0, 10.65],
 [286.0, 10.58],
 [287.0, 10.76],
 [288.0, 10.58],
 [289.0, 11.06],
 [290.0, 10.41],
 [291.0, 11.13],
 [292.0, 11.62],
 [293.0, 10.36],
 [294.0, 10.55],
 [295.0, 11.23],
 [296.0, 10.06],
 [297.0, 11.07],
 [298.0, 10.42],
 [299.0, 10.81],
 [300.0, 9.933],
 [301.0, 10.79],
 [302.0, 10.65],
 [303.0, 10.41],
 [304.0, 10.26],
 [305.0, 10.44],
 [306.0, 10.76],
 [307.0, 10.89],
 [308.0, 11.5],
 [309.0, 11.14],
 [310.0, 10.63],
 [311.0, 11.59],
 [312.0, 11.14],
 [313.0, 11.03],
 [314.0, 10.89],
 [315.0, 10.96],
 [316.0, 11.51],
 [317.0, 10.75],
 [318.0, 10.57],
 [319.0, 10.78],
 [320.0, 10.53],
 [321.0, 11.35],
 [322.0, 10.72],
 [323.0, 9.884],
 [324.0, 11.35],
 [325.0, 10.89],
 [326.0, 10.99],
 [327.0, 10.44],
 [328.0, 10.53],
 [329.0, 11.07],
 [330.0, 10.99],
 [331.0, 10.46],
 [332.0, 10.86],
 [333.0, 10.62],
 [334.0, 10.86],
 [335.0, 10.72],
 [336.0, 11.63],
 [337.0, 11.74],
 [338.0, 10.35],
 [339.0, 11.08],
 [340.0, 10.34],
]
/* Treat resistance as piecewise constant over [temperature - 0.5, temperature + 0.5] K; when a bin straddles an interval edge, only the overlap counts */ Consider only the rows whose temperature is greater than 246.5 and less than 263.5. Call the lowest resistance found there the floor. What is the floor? 10.45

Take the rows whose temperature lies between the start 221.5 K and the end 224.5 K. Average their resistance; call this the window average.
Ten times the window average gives 111.1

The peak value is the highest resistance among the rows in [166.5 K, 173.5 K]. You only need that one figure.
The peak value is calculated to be 11.1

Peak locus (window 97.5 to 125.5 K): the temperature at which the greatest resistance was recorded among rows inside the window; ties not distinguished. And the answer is 109.0 K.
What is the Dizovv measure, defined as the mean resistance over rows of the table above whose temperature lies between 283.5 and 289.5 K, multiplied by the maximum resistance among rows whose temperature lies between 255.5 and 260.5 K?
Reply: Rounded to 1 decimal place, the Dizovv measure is 119.8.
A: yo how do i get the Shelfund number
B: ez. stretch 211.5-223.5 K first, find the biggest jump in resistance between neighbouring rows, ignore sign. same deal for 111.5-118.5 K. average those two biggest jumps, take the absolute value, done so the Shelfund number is 0.64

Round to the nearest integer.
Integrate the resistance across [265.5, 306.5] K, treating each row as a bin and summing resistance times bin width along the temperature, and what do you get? 441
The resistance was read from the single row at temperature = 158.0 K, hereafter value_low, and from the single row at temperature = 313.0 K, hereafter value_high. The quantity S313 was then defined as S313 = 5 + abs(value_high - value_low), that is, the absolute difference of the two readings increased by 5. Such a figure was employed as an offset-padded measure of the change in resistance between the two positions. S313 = 5.17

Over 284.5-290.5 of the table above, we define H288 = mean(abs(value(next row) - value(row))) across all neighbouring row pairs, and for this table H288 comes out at 0.31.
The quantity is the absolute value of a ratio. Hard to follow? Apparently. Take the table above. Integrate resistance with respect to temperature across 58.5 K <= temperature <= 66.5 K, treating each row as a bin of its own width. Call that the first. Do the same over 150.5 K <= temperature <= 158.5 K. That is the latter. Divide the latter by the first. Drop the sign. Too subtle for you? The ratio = 0.97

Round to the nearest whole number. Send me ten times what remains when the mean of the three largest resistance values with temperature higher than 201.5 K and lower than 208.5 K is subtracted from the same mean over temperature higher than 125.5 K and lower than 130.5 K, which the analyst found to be -3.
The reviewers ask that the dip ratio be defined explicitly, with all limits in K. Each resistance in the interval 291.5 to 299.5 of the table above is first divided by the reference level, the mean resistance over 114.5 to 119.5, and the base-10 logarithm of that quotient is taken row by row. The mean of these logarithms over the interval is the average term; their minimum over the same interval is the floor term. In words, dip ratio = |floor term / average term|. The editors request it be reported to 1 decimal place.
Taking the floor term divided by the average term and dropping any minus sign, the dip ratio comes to 2.7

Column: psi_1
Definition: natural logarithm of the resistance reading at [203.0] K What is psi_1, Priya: 2.369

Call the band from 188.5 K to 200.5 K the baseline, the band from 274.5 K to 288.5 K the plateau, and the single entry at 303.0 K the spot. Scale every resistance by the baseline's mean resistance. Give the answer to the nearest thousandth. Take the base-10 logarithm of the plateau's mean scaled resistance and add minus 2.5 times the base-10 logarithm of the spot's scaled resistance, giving 0.032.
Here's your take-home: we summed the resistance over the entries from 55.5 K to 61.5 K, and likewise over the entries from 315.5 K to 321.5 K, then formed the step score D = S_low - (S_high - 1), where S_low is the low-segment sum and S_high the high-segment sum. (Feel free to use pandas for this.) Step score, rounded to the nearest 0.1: 0.8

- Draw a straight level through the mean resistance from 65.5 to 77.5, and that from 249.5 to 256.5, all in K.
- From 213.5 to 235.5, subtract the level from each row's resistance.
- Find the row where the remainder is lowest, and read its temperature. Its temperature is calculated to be 234.0 K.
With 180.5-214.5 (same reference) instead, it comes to 192.0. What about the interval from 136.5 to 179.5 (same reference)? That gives 141.0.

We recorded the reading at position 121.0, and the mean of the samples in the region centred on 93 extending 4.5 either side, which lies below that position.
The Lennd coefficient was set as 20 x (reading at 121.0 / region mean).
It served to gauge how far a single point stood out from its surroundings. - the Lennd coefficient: 19.4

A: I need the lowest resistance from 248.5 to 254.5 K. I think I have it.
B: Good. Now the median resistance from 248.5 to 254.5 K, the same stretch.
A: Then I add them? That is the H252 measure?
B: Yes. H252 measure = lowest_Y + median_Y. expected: 21.4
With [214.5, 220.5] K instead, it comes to 21.2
